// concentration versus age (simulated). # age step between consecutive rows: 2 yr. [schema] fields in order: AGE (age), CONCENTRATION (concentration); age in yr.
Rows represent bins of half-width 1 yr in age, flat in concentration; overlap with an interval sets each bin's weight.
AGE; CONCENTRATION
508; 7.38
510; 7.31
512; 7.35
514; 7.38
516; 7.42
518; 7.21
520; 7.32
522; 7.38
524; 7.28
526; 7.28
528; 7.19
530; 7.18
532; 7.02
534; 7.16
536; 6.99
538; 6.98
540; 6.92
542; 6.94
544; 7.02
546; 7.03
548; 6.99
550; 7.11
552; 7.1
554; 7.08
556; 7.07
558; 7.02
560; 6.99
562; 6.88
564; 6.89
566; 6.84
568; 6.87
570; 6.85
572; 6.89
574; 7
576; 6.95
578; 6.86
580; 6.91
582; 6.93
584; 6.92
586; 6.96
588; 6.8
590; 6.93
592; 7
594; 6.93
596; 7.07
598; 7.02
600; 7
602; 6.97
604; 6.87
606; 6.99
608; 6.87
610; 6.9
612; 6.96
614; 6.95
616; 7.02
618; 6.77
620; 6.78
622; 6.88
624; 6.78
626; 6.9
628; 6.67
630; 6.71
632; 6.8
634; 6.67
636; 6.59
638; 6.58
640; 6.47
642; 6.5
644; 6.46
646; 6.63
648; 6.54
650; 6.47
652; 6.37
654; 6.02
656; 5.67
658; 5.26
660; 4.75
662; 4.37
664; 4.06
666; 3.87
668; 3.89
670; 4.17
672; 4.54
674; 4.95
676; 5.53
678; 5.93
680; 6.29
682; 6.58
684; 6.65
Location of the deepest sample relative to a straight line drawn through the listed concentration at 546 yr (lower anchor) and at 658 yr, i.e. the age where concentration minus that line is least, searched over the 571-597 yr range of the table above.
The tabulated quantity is 572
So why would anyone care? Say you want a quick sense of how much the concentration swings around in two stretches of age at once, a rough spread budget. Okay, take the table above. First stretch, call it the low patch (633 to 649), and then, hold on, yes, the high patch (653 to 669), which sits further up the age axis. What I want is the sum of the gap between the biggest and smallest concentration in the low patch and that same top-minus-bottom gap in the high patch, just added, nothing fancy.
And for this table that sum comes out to 2.4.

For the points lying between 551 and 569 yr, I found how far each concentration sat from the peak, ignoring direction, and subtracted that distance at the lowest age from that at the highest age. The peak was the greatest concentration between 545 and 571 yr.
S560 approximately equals 0.23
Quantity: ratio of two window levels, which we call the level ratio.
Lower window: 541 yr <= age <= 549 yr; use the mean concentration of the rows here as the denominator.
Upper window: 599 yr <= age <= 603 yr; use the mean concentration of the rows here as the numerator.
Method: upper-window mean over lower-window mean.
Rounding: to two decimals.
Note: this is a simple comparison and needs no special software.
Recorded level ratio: 1.00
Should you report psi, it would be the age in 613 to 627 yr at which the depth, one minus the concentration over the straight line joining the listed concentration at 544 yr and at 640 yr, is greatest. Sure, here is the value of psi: 618 yr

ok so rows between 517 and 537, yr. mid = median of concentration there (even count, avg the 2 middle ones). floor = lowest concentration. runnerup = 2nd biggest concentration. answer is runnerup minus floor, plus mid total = 7.53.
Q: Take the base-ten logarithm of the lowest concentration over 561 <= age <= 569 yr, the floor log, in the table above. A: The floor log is 0.835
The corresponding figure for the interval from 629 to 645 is 0.810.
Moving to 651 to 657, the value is 0.754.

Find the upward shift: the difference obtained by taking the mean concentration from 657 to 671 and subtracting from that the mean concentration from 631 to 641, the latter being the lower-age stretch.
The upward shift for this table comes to -2.28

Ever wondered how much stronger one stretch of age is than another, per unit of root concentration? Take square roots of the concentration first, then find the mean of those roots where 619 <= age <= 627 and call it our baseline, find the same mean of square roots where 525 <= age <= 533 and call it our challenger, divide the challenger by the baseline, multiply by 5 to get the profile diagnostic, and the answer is 5.1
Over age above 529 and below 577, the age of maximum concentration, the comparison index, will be 530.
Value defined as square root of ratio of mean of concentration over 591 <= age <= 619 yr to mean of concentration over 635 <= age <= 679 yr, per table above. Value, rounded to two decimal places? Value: 1.12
